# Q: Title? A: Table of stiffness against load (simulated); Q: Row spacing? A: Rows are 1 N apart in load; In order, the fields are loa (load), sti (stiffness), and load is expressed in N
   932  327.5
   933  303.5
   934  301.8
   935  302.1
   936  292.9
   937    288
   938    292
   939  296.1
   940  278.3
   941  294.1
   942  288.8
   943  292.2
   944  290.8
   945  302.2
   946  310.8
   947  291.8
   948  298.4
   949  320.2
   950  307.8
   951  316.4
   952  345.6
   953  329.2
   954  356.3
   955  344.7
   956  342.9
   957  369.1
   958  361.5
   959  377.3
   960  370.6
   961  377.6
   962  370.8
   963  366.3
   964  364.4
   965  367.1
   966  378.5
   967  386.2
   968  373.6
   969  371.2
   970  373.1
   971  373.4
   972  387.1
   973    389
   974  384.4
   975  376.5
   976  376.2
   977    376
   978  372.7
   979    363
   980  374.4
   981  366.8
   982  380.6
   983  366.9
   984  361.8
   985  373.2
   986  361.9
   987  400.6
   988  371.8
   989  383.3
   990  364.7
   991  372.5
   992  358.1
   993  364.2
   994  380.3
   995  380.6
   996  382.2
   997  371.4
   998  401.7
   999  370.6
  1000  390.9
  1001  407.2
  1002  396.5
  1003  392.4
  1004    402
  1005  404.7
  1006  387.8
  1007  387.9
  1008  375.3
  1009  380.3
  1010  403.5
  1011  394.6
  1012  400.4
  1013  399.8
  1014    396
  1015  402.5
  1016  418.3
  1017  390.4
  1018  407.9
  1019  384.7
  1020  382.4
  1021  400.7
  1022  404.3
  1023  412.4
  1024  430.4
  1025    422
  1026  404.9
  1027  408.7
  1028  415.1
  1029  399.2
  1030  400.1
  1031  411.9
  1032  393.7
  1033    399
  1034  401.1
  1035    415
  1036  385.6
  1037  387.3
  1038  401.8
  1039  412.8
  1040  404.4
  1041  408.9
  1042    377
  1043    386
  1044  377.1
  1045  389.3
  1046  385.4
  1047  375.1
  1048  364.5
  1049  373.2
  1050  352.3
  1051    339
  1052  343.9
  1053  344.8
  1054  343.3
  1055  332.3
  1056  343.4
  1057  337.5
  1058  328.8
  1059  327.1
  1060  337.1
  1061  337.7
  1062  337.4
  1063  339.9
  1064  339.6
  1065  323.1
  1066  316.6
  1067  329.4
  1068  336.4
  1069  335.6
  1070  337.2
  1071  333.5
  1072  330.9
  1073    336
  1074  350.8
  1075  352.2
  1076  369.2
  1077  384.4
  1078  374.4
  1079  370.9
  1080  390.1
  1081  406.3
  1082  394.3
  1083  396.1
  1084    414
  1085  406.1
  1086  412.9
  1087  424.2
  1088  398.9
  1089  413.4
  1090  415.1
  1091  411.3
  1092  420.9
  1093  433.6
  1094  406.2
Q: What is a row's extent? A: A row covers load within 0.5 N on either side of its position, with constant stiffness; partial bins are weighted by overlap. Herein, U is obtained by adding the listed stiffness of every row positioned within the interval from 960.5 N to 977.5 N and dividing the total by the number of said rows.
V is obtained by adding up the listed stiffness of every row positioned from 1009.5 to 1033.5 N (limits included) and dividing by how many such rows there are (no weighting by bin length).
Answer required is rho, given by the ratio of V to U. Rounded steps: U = 376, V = 403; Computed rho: 1.07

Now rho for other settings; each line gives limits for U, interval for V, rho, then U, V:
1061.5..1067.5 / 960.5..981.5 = 1.13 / 331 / 375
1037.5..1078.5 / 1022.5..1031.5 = 1.16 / 355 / 412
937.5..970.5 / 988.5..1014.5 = 1.15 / 337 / 386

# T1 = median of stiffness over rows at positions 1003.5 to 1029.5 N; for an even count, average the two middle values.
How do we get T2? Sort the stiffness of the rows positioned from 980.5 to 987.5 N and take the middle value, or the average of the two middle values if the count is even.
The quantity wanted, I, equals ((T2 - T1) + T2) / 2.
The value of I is 166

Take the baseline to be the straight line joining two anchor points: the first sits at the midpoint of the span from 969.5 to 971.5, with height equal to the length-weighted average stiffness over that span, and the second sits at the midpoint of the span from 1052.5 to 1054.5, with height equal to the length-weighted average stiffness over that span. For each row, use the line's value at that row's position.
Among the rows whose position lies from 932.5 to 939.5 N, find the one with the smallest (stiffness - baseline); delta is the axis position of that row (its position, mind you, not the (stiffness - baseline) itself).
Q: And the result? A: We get 937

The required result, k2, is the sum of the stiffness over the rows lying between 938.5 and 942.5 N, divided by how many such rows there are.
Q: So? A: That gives 289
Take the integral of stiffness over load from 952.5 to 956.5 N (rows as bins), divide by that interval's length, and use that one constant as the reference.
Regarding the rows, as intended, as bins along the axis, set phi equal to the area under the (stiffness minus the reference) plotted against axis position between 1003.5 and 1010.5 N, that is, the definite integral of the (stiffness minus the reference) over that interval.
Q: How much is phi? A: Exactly 339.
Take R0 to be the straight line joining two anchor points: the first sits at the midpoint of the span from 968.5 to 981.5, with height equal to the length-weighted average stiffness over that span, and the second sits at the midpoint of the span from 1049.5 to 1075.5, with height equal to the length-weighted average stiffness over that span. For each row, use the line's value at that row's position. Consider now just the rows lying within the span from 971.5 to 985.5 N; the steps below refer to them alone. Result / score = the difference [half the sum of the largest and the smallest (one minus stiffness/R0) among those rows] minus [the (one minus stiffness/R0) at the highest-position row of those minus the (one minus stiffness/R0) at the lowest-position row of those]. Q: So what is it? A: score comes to -0.02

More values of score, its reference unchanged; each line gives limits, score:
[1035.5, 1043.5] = -0.13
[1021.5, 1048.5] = -0.22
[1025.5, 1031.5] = -0.13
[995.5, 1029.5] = -0.02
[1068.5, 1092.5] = 0.15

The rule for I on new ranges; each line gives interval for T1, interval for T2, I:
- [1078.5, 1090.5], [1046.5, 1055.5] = 142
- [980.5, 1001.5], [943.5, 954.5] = 125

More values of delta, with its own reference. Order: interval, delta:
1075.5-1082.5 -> 1076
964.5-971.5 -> 965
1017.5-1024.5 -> 1020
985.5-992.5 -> 992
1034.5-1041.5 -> 1036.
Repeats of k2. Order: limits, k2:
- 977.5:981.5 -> 369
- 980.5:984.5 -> 369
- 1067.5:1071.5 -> 336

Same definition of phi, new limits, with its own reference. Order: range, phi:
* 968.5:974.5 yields 219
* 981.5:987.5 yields 185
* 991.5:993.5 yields 36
